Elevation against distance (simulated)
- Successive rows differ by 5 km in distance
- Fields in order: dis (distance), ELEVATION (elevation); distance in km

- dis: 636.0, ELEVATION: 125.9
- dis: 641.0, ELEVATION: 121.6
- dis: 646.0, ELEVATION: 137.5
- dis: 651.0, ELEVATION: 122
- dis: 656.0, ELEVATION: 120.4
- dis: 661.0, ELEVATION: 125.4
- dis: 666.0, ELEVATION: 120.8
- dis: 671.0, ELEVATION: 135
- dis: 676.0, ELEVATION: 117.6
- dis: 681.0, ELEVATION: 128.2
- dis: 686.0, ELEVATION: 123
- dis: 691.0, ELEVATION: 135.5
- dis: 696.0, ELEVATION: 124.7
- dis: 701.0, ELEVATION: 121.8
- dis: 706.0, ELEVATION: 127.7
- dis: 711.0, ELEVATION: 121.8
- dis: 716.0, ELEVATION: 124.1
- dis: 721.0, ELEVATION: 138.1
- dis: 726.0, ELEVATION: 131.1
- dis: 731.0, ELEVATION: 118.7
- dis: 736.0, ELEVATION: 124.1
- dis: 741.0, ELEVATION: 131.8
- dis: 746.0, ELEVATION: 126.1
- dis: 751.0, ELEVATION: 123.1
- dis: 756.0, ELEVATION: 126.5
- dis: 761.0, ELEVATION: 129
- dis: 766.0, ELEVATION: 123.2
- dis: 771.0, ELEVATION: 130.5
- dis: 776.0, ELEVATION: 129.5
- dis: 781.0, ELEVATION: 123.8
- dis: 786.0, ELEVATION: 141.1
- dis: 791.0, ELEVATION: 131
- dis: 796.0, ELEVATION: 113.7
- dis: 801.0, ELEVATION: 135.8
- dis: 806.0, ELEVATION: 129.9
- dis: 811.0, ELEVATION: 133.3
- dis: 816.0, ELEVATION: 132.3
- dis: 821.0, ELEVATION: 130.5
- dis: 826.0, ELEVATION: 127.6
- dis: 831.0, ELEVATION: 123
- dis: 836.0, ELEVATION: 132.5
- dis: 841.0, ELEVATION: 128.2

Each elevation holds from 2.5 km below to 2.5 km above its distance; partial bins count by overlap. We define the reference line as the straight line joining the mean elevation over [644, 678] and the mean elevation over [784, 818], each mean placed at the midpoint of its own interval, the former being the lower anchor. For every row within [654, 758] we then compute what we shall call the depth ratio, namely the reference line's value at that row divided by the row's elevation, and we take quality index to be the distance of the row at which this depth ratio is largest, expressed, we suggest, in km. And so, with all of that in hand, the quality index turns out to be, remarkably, 731.0 km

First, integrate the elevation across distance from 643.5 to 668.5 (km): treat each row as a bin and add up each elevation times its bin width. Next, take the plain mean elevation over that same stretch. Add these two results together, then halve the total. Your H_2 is 1628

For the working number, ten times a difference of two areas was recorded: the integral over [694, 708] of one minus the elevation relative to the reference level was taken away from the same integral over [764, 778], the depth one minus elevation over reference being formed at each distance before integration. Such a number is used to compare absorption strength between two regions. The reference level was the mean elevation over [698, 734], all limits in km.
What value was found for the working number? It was -3.6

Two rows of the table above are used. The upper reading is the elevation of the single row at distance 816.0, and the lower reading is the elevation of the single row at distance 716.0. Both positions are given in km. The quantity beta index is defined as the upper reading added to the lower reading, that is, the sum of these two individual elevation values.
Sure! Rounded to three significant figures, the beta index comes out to 256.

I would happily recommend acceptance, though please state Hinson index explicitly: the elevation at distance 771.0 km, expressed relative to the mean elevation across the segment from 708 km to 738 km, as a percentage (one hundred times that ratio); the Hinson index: 103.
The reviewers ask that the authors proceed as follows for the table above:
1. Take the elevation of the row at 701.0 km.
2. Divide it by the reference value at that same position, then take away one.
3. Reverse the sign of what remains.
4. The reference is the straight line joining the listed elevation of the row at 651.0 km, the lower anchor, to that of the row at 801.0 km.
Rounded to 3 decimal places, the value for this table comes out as 0.038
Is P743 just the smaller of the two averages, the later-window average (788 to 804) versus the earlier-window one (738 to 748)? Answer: 127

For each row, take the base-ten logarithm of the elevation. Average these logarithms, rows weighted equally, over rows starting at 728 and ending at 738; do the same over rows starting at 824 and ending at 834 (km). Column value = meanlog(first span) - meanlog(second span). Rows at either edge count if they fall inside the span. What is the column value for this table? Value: -0.01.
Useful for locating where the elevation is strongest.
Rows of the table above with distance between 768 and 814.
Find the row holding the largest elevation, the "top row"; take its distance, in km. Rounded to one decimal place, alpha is 786.0 km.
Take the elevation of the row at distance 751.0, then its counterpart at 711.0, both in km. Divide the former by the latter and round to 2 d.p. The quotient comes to 1.01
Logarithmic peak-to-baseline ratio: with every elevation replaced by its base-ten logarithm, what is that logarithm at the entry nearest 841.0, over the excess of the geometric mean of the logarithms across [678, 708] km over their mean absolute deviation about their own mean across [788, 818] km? 1.01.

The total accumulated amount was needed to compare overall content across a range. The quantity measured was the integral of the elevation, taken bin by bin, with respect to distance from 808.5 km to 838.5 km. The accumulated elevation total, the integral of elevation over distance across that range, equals 3896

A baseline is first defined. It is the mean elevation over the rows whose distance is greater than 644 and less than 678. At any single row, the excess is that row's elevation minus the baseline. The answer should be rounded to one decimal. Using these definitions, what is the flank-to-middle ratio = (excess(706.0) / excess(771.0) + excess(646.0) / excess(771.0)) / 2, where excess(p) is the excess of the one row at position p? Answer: 1.4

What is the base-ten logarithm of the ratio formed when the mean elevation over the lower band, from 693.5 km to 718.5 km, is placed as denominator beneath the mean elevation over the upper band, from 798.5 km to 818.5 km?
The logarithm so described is 0.030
